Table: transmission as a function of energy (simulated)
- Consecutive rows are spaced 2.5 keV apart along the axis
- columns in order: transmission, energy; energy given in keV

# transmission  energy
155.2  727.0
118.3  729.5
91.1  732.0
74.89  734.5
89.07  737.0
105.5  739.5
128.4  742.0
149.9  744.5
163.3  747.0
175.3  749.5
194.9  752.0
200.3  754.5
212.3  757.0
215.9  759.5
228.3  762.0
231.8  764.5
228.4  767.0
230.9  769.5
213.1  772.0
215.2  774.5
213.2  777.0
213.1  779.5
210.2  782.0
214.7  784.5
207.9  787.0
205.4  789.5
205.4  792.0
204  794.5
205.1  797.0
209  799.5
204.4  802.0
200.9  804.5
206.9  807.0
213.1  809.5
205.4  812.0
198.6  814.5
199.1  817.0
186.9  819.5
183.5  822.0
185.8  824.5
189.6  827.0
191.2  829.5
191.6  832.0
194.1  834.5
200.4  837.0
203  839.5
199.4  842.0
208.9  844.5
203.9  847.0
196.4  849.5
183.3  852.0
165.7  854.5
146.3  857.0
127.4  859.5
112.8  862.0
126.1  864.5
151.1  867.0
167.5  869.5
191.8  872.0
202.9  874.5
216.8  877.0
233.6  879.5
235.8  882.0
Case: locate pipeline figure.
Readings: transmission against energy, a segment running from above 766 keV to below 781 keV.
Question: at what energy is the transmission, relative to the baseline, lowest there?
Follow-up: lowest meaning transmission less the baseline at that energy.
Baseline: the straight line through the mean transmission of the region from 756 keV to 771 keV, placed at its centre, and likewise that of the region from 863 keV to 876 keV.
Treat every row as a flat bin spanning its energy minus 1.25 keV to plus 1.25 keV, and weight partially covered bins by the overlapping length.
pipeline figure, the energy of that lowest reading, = 772.0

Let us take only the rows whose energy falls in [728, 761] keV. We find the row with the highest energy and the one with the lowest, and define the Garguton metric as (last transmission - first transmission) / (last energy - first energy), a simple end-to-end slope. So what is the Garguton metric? 3.25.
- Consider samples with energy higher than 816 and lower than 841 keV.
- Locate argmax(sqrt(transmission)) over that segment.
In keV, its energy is 839.5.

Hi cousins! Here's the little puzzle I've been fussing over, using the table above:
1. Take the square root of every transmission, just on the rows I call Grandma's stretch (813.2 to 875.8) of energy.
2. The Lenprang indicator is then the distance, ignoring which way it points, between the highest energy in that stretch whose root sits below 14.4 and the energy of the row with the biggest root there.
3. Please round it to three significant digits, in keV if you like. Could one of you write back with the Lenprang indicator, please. 30.0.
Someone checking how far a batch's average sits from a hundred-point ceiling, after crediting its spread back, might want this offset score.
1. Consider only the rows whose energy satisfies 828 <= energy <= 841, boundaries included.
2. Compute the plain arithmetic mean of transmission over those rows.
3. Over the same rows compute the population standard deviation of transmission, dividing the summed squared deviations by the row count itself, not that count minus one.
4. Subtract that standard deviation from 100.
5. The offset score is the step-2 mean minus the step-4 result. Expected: 101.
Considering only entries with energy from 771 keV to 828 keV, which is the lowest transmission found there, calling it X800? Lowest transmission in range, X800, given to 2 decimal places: 183.50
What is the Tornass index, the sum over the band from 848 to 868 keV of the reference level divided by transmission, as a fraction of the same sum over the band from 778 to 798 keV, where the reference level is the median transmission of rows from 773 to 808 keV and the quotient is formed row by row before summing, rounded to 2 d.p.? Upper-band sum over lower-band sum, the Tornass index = 1.42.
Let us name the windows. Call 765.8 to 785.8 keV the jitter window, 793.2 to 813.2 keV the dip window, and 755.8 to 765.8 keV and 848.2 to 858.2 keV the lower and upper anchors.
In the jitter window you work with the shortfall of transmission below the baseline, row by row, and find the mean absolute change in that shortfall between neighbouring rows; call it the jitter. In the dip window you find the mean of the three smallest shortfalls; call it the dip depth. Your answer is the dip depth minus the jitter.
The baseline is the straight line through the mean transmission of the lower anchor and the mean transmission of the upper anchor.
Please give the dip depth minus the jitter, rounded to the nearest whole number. -17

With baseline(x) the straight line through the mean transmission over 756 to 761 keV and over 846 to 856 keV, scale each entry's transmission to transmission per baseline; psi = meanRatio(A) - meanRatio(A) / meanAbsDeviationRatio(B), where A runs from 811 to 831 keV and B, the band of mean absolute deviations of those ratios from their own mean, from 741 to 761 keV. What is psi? -7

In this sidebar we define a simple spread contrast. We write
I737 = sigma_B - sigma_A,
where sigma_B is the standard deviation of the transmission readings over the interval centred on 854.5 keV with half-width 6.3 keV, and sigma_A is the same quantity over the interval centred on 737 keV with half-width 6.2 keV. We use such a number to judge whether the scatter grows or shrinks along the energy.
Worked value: 7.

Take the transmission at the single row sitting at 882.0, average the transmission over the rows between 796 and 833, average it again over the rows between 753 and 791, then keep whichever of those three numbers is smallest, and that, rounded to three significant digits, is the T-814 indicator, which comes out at 198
